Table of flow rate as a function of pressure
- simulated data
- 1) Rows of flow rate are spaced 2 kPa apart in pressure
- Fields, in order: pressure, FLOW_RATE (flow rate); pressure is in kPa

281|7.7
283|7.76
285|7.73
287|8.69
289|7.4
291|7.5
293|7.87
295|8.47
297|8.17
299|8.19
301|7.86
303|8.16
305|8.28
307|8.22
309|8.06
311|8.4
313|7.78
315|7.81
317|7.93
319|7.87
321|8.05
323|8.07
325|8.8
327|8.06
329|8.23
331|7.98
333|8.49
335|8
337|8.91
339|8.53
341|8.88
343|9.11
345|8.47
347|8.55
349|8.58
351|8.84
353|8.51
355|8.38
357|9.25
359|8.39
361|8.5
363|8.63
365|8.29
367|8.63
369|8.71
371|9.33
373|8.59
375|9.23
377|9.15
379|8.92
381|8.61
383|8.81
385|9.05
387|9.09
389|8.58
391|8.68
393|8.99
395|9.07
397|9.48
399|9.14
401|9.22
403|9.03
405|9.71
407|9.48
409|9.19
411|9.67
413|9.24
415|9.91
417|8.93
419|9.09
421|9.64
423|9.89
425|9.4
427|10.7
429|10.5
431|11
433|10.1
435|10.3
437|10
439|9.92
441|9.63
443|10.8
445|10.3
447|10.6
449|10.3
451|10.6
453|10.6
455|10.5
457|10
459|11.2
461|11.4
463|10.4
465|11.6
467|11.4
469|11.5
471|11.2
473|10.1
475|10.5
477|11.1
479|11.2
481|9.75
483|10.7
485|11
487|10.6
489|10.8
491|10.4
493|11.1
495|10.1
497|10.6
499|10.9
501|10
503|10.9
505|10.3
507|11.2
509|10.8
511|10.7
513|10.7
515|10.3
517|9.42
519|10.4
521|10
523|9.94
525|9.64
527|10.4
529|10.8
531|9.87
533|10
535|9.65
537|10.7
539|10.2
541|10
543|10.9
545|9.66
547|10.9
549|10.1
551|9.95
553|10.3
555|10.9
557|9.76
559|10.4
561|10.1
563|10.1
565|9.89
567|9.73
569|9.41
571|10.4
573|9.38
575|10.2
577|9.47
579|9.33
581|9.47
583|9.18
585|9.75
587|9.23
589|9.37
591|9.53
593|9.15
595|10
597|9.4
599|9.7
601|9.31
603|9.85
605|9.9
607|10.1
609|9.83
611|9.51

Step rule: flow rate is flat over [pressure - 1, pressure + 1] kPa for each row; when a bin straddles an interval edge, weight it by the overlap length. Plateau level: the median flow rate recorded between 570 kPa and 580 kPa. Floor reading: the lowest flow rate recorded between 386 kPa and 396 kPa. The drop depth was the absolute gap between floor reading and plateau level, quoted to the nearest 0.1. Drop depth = 0.9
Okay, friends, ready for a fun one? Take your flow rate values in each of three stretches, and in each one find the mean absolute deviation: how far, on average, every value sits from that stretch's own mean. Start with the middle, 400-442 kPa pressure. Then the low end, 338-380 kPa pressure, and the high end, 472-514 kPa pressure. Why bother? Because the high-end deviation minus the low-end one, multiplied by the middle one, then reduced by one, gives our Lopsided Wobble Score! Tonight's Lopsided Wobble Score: -0.97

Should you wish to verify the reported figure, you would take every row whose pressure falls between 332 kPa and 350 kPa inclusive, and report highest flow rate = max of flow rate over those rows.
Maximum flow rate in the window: 9.11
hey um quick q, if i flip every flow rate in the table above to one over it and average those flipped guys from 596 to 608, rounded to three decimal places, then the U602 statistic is 0.103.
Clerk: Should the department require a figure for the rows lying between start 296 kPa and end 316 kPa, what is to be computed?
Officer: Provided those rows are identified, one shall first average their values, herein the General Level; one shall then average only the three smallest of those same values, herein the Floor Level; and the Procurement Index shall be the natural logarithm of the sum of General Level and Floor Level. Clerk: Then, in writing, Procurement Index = 2.77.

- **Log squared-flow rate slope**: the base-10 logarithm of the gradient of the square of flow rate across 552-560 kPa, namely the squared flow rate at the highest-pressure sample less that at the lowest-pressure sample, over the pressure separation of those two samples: -0.5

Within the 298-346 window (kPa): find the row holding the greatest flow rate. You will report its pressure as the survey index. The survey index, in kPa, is 343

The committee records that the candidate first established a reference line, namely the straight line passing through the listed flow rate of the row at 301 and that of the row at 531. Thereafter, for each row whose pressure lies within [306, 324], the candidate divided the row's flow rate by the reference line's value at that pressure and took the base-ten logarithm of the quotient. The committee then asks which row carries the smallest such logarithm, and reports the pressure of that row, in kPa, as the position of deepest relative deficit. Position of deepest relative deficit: 313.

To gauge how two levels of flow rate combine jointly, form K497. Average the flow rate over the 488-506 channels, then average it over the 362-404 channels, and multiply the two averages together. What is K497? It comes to 94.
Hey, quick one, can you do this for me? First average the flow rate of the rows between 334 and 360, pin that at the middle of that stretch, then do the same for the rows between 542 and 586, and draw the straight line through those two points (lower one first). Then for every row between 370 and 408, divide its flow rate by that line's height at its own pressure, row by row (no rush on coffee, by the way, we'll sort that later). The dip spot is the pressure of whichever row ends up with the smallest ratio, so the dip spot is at 389 kPa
